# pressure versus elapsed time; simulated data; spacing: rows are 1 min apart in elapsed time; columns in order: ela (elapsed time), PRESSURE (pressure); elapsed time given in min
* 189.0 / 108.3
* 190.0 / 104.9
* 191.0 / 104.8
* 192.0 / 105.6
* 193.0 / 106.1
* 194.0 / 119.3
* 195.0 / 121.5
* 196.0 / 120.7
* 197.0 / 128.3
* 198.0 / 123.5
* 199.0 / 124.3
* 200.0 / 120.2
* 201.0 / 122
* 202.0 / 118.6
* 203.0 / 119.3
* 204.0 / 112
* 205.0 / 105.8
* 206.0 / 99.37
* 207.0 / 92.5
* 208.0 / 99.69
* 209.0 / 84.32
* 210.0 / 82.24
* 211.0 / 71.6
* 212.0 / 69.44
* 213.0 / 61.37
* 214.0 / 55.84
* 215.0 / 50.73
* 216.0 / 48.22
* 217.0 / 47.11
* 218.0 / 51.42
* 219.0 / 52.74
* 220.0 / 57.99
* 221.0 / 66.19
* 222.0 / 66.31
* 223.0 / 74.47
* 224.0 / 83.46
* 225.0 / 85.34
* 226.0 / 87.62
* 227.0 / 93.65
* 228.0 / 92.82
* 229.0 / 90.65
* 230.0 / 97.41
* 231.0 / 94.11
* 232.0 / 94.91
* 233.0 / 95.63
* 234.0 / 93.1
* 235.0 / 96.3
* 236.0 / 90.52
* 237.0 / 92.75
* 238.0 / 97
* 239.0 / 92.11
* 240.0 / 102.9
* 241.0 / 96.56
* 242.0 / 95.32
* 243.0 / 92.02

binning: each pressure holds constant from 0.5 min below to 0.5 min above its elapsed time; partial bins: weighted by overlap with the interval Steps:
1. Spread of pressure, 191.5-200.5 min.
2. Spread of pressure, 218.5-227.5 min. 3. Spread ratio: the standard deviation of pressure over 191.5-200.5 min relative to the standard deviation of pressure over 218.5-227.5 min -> 0.55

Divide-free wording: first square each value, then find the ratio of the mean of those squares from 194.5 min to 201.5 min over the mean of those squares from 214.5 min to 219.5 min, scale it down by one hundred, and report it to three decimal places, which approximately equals 0.060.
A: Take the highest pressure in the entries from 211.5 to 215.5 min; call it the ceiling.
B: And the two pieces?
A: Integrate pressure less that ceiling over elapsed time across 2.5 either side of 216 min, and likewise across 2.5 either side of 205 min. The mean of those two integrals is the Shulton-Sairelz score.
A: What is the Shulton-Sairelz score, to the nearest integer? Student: 44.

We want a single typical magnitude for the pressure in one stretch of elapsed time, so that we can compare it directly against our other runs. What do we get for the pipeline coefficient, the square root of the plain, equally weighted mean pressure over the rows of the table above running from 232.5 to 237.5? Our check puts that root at 9.7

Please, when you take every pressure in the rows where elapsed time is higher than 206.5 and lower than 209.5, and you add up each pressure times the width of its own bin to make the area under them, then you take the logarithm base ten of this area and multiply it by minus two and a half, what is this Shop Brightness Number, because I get -6.1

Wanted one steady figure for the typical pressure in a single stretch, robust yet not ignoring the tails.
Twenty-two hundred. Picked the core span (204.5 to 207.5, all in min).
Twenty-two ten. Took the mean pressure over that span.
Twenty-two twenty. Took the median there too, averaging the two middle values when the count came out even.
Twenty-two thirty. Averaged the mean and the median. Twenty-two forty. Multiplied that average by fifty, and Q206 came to 4965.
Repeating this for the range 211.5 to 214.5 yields 3090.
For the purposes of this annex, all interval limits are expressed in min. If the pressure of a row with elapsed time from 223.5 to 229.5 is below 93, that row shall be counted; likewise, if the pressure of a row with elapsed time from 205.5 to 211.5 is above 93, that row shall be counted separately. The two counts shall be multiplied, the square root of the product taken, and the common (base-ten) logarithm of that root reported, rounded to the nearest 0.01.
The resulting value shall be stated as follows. 0.50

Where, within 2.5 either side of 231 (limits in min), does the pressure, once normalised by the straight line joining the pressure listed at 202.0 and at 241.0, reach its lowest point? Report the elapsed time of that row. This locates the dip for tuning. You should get 229.0 min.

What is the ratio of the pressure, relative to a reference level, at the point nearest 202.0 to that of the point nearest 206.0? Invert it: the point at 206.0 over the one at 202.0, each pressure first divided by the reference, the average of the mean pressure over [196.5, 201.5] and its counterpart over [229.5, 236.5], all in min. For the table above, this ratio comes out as 0.8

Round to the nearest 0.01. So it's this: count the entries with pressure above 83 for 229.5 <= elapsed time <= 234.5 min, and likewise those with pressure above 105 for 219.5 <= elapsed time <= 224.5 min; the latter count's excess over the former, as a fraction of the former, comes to -1.00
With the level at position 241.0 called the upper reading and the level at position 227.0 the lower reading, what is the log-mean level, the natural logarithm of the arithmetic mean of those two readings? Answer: 4.6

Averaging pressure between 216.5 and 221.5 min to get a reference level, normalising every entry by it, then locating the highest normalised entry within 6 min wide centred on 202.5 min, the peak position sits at 201.0 min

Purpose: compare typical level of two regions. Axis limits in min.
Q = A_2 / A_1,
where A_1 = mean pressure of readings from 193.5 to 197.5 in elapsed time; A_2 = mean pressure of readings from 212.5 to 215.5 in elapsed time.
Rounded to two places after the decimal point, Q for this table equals 0.46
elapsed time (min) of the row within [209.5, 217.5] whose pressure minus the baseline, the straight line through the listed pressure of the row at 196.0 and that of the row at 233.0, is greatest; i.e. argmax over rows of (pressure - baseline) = 210.0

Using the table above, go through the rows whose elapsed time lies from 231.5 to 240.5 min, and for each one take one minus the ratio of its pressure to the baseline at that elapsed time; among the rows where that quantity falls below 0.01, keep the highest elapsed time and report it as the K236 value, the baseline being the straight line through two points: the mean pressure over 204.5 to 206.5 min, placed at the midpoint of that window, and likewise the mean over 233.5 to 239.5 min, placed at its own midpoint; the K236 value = 240.0 min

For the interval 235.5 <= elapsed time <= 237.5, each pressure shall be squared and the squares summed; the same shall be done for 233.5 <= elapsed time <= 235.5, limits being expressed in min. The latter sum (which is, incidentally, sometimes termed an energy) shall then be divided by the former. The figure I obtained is 1.1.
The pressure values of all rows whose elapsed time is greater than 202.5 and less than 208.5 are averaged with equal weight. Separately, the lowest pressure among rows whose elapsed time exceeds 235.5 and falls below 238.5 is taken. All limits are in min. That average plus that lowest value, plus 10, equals 205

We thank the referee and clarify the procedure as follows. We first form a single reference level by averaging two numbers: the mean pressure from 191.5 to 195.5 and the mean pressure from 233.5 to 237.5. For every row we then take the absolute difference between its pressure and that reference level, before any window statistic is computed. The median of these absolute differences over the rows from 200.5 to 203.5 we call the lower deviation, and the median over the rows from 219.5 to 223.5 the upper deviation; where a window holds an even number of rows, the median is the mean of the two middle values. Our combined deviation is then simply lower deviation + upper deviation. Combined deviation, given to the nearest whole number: 53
